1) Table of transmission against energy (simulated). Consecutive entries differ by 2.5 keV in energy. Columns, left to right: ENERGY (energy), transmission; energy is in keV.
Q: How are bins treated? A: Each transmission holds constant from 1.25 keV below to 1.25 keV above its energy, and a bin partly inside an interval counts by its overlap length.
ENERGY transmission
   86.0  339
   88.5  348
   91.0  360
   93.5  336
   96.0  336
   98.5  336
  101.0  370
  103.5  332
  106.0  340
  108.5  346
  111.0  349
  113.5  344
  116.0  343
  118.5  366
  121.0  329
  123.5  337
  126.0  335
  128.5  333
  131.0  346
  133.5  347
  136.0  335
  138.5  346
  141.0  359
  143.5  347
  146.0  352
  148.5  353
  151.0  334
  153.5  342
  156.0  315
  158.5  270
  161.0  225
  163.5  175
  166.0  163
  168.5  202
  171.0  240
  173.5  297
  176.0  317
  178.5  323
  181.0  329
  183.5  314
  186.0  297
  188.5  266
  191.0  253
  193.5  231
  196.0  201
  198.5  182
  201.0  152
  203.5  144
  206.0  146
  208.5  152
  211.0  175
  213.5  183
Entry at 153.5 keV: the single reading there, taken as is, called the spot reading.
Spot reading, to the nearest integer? 342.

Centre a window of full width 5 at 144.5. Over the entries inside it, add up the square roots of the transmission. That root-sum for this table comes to 37.4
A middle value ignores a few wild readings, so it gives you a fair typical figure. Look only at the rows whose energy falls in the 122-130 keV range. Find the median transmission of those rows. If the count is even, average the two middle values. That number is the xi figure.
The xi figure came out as 335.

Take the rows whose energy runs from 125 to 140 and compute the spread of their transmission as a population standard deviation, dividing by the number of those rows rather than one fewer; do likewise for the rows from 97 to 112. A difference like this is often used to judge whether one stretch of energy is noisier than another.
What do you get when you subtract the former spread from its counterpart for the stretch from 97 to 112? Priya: 6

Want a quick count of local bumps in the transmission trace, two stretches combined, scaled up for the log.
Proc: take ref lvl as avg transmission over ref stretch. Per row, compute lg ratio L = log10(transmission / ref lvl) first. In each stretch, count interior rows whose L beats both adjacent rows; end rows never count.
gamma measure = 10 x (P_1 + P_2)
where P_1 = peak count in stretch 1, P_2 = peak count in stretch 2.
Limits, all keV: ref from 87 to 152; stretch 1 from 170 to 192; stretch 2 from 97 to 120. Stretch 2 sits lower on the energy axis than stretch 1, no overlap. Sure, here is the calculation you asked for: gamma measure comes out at 30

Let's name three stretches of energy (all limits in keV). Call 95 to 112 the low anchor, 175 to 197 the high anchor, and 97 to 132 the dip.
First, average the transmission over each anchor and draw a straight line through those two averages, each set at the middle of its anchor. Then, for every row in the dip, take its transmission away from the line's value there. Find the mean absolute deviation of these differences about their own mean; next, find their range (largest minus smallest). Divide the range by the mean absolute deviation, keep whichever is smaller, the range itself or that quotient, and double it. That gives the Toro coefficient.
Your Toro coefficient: 10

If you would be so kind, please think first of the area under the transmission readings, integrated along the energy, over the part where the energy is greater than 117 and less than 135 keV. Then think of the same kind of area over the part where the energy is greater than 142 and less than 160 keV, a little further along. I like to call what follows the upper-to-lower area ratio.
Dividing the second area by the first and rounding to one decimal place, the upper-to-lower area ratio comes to 1.0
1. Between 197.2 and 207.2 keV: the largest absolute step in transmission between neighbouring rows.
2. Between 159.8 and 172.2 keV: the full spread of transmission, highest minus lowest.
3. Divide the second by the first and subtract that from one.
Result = -1.6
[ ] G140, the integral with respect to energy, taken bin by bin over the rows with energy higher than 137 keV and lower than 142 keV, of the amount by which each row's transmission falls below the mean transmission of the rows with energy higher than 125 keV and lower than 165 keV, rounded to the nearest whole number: -164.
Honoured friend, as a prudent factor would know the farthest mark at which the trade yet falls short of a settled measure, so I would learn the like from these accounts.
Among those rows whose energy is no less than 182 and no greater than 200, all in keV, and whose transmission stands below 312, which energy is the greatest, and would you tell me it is 198.5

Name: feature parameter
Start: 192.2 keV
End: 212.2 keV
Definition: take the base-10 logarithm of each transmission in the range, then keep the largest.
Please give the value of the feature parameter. 2.36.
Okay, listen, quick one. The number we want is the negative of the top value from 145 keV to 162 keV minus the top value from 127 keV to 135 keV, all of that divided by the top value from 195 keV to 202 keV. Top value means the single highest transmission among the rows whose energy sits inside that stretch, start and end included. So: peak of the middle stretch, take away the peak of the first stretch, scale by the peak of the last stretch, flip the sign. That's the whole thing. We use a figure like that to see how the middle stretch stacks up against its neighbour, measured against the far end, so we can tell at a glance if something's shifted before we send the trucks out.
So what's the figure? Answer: -0.030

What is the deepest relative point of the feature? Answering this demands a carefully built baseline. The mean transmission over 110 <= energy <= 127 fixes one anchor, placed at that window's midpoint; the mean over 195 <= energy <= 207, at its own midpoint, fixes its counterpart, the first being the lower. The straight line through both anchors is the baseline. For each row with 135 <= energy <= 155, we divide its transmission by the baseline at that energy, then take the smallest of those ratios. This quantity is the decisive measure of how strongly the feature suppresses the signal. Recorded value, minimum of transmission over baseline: 1.10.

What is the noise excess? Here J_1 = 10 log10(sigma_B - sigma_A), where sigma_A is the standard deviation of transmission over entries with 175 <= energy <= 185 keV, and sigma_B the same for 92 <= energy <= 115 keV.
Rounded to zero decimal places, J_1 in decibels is 7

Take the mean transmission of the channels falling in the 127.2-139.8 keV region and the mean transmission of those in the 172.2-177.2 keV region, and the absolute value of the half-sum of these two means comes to 324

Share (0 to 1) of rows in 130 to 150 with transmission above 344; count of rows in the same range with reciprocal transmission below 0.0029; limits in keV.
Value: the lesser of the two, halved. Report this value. 0.44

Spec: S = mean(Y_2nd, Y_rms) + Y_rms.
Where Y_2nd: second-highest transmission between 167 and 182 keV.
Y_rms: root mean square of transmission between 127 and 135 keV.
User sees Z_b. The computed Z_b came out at 675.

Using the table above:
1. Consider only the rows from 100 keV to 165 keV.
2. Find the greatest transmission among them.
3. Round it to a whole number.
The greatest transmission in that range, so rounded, 370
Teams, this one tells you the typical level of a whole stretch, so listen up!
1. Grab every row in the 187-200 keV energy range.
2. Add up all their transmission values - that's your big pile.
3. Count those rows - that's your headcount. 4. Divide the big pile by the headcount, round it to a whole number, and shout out 227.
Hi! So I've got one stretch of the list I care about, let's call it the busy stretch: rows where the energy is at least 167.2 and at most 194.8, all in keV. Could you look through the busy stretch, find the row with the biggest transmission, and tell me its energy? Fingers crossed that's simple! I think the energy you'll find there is 181.0 keV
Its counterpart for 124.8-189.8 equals 141.0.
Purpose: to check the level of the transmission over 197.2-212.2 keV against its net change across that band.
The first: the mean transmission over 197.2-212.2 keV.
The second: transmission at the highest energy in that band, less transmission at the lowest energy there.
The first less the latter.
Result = 166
